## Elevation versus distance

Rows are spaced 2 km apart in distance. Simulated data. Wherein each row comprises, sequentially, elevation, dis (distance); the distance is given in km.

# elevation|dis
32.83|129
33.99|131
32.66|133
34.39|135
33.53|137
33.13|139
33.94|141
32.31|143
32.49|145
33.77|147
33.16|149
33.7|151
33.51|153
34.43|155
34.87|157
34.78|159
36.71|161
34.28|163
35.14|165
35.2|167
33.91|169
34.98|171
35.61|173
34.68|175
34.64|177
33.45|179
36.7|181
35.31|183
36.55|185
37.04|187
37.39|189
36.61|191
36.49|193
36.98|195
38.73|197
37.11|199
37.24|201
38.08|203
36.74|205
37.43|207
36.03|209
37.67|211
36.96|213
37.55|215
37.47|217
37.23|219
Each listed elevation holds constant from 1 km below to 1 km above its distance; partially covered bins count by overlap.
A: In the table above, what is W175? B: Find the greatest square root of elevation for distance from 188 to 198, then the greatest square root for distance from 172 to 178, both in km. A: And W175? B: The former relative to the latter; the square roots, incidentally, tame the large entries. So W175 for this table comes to 1.04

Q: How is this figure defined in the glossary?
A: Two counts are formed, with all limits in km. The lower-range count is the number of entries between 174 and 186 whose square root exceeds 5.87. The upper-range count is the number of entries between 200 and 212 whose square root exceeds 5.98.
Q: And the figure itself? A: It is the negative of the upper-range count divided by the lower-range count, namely -1.2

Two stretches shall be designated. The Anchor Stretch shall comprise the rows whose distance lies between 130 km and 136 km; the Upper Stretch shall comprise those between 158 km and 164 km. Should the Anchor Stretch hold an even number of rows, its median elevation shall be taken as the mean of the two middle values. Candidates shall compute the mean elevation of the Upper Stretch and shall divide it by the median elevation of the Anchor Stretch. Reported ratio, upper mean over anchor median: 1.037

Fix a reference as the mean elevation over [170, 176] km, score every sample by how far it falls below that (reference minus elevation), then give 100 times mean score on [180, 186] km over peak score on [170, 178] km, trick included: -244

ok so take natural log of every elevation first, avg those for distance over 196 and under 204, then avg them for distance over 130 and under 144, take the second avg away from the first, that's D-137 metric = 0.123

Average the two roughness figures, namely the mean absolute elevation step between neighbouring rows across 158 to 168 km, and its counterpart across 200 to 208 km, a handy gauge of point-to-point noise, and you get 1.1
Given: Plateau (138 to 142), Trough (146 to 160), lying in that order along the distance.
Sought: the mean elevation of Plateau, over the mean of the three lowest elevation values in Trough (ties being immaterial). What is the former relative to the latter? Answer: 1.00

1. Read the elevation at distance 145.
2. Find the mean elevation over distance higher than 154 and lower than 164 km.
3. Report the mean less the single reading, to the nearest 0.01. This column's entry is 2.52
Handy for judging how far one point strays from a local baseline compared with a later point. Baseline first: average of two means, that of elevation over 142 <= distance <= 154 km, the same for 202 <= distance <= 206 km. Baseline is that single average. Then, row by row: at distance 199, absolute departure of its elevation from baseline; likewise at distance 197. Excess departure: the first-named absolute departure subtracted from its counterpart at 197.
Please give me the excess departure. 1.6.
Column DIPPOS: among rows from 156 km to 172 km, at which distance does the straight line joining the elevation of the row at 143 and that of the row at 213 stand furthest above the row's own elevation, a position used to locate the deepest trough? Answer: 169 km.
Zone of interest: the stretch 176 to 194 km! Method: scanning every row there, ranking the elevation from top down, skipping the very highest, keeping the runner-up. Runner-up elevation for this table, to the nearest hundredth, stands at 37.04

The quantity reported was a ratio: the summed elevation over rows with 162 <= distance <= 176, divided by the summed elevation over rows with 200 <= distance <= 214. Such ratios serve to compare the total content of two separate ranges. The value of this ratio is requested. 0.9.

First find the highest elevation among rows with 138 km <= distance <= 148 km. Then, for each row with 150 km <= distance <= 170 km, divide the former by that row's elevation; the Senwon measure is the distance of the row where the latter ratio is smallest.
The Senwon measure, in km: 161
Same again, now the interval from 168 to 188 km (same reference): 187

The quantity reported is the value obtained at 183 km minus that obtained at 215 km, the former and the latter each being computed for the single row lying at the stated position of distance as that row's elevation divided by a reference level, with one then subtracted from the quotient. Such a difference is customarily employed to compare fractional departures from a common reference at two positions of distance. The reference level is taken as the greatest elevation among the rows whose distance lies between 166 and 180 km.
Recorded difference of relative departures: -0.06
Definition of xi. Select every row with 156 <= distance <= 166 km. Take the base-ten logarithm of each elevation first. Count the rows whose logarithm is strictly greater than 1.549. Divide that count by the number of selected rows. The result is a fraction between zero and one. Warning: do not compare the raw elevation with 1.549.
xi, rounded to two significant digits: 0.20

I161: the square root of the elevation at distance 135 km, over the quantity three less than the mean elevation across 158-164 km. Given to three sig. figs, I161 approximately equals 0.182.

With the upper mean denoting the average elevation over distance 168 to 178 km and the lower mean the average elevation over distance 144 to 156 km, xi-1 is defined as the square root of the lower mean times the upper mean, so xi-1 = 34.1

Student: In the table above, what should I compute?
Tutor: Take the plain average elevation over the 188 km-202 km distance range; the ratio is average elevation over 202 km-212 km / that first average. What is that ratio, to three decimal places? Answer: 0.999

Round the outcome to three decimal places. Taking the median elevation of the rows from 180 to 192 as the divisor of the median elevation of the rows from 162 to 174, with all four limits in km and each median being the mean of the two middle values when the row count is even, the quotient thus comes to 0.956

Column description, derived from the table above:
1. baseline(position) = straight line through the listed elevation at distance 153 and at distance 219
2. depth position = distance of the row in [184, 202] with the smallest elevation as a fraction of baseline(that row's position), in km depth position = 193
